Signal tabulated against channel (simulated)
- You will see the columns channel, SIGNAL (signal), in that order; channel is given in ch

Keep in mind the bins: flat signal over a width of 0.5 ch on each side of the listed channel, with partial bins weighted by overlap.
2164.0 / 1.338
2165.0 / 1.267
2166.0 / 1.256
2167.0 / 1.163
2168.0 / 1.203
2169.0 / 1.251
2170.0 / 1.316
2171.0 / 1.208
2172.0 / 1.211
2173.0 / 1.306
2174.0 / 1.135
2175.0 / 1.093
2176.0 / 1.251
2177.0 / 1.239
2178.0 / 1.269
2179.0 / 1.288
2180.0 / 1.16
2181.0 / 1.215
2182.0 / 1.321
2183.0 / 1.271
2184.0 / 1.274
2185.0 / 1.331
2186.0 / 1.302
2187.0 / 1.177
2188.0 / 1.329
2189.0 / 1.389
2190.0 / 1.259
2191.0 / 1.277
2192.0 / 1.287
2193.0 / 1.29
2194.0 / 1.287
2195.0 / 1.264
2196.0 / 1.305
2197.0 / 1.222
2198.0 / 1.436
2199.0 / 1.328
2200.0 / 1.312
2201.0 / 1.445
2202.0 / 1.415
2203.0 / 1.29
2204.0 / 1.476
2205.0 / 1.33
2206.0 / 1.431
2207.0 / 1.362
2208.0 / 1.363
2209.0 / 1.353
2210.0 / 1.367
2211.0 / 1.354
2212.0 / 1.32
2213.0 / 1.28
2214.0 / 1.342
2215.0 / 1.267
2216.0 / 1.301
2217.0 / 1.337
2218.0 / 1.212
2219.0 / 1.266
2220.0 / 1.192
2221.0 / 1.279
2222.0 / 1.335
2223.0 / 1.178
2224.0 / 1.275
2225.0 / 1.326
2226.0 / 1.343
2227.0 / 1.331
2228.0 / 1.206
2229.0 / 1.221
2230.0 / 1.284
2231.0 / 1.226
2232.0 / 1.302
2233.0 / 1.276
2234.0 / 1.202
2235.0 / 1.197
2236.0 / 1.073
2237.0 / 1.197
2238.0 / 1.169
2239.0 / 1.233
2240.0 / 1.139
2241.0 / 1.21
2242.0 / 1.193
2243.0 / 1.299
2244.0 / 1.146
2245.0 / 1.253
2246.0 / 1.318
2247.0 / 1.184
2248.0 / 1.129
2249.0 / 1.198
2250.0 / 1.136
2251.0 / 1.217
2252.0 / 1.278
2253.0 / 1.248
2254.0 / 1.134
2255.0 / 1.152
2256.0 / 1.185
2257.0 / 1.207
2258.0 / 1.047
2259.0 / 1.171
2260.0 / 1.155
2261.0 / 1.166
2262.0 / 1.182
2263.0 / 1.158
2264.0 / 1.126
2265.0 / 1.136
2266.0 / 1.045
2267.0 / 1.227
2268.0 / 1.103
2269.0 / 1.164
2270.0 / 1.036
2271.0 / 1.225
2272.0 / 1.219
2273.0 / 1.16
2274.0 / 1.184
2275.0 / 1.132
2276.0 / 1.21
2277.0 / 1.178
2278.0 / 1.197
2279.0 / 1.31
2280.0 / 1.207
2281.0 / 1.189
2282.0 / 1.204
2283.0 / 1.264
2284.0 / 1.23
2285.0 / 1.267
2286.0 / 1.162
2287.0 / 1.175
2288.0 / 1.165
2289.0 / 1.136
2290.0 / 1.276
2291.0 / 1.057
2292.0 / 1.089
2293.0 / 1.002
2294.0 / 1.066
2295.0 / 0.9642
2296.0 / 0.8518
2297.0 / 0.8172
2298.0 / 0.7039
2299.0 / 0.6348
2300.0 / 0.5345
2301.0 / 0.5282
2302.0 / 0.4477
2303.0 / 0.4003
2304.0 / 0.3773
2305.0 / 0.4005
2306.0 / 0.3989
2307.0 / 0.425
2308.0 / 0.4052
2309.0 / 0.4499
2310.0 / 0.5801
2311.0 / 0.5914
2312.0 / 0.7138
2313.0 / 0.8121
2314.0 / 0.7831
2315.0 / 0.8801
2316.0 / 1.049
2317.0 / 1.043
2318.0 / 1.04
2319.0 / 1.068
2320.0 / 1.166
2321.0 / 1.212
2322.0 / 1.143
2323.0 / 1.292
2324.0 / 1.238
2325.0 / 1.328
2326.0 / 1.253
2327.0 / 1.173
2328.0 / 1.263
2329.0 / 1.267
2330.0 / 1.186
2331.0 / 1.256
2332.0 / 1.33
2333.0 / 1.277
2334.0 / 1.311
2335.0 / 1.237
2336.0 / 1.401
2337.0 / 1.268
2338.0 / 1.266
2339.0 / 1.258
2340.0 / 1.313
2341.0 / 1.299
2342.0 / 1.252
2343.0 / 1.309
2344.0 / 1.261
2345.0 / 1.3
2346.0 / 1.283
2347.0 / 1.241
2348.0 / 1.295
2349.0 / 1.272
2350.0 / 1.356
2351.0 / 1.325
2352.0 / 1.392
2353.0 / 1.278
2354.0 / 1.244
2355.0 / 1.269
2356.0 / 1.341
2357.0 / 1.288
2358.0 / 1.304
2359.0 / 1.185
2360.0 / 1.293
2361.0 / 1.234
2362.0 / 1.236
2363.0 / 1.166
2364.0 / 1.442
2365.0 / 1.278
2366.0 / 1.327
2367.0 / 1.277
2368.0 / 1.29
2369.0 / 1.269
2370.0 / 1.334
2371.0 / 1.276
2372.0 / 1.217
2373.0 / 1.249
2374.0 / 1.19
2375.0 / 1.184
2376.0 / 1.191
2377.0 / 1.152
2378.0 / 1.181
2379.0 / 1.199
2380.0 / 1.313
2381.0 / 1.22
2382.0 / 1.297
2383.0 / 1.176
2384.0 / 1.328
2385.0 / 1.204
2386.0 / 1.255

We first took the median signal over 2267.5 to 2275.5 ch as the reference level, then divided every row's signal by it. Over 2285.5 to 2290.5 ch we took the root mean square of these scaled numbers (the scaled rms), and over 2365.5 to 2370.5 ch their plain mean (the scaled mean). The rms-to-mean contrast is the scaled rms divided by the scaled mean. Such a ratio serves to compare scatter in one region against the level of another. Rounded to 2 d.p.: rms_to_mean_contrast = 0.91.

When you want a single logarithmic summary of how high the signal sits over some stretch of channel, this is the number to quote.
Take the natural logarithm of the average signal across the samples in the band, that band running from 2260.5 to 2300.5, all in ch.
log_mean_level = 0.099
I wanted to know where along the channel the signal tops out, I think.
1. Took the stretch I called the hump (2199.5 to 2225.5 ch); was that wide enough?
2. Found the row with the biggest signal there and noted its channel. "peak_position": 2204.0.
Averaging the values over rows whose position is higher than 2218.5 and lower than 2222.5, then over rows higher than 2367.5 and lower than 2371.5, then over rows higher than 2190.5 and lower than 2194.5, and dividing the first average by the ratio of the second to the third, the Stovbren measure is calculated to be 1.26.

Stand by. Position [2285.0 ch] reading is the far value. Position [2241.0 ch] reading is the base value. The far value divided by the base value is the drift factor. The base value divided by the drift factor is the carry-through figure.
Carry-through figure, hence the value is 1.16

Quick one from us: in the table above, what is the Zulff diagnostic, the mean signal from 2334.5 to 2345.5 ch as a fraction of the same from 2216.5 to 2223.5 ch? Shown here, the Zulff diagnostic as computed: 1.02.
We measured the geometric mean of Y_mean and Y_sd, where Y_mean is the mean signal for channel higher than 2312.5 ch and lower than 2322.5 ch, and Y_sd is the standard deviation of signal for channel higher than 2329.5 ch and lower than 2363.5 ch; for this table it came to 0.23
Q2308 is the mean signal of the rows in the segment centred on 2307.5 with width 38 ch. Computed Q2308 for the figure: 0.85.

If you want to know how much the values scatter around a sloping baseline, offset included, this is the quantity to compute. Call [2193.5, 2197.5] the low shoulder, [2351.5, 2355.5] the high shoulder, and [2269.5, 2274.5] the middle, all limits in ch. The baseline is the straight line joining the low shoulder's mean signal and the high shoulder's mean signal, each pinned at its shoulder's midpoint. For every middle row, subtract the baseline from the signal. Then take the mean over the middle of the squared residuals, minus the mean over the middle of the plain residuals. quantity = 0.14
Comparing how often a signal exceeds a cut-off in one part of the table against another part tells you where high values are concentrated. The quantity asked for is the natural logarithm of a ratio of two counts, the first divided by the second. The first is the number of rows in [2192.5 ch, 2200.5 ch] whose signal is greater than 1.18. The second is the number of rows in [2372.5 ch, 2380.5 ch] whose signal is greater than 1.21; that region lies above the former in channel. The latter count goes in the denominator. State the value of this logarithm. 1.4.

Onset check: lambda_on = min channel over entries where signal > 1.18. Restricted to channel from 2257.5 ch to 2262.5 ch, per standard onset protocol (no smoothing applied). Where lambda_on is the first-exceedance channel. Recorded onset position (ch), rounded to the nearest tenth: 2262.0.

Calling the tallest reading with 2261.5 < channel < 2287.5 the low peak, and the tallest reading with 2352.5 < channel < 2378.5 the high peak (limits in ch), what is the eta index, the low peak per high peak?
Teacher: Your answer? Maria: 0.91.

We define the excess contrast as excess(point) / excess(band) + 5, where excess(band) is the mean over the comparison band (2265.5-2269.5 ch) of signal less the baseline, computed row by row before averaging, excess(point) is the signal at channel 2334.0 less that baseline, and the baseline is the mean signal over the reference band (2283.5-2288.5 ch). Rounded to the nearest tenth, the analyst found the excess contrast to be 3.3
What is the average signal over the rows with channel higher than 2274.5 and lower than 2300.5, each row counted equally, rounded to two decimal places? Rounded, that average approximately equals 1.08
